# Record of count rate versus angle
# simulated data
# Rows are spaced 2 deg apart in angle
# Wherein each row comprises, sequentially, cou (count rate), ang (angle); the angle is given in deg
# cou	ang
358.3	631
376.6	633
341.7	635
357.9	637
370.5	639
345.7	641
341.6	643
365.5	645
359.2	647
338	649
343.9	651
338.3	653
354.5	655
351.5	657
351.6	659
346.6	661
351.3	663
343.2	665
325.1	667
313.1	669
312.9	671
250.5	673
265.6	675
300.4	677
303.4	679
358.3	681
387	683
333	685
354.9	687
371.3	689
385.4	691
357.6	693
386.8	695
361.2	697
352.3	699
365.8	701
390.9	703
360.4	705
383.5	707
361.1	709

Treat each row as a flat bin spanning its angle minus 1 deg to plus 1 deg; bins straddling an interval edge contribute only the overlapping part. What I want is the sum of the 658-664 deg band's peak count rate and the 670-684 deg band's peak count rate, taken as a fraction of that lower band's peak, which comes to 2.10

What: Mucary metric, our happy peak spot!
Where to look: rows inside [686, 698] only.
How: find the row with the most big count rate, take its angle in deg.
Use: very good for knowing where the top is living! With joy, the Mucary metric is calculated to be 695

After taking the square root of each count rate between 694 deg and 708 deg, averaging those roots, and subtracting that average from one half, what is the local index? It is -18.8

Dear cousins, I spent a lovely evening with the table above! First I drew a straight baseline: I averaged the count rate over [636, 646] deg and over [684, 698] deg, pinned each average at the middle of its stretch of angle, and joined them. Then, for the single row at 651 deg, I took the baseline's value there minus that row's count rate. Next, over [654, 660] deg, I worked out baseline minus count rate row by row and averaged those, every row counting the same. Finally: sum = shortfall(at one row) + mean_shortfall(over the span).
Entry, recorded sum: 20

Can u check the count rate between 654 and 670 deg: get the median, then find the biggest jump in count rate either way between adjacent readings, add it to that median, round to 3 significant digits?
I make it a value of 367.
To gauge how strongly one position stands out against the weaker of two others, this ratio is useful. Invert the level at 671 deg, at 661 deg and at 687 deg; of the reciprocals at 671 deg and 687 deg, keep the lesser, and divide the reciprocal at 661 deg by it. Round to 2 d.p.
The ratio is 1.02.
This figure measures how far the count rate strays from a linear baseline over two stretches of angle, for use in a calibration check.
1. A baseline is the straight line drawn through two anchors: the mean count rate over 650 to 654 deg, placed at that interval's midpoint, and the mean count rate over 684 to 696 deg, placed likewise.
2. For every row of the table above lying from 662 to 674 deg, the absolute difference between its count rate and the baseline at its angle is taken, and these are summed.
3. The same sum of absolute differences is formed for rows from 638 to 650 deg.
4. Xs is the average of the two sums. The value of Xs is 162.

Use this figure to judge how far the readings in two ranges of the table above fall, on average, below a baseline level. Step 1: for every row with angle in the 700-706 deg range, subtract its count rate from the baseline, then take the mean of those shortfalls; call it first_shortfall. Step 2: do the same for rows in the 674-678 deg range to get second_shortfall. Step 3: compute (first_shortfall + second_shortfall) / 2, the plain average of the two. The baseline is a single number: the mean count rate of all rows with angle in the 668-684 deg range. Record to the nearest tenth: -16.3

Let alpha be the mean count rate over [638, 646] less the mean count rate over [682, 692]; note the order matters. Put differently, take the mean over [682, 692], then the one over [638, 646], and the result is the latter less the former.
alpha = -10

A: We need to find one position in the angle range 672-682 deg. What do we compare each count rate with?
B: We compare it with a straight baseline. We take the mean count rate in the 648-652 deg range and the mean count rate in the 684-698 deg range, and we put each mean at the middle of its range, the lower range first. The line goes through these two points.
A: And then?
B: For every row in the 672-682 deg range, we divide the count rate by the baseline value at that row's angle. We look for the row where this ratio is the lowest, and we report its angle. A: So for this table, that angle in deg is 673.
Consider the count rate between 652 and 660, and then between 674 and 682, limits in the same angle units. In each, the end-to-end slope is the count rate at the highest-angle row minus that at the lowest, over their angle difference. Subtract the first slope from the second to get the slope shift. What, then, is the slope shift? 13.2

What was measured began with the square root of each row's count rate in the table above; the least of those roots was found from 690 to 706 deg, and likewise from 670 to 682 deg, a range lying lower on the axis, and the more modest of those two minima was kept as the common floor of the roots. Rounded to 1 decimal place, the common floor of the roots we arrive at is 15.8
